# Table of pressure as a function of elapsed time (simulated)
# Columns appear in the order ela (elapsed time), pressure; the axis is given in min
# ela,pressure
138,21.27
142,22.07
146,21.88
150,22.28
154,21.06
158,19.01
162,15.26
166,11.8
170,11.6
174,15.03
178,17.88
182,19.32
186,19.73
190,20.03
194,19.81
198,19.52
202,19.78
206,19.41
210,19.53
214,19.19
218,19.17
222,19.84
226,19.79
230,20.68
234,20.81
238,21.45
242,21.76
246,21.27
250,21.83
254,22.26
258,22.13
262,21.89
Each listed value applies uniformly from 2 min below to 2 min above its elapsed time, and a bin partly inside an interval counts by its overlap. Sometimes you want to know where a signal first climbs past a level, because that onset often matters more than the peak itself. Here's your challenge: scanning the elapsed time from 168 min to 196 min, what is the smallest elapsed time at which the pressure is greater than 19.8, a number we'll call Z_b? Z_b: 190 min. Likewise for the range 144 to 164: 146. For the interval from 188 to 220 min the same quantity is 190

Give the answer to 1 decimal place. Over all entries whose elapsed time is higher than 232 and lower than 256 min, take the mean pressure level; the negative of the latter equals -21.6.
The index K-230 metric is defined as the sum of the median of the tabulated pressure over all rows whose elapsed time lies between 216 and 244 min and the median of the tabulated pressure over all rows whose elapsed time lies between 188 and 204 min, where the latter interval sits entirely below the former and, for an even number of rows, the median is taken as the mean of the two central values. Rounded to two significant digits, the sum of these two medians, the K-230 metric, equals 40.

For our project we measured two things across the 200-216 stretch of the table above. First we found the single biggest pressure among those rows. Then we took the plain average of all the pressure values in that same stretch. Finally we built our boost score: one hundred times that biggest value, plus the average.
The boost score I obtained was 1997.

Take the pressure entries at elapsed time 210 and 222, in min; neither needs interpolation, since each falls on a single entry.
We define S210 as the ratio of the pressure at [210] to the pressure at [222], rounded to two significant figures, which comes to 0.98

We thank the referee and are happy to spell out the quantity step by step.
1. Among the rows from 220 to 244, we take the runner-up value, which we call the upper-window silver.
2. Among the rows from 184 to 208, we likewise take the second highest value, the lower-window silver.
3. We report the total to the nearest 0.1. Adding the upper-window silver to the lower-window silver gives 41.3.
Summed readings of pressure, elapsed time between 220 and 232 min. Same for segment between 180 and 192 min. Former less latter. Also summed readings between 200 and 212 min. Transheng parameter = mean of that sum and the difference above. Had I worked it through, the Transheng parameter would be 30.0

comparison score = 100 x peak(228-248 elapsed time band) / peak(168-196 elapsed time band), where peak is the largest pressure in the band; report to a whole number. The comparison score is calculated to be 109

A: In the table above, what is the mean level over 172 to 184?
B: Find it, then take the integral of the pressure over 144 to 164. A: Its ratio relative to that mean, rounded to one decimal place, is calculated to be 22.9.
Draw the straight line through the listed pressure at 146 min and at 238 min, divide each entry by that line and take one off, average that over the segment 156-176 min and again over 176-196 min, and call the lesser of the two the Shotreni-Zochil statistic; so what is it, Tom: -0.33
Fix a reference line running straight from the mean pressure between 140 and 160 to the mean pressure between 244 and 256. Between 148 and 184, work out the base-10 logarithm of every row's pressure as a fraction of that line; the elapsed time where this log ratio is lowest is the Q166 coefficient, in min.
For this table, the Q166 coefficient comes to 170 min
